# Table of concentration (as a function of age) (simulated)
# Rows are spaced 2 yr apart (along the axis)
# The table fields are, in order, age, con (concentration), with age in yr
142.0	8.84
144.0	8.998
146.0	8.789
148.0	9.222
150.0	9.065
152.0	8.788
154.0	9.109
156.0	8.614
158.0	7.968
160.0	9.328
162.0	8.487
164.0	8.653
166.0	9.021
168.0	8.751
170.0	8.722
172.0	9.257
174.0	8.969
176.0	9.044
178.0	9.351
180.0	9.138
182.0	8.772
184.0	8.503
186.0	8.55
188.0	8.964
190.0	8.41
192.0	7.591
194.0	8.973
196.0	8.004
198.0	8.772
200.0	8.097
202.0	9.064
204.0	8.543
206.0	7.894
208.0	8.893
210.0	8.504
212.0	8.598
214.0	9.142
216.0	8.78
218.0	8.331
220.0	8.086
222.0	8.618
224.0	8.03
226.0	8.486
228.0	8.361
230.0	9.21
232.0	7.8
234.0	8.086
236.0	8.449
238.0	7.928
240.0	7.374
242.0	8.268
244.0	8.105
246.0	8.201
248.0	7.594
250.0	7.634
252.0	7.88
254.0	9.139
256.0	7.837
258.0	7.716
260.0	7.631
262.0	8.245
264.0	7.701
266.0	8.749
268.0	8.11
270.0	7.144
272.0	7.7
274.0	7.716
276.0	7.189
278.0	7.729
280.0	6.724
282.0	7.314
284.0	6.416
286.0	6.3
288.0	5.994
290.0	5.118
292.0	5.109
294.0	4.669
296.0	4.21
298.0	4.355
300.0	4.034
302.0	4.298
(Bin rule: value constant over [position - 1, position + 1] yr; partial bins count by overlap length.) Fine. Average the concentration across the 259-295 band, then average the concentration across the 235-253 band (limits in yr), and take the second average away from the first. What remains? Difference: -1.0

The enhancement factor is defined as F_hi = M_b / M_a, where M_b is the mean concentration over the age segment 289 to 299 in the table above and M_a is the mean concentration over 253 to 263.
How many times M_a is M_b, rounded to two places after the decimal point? 0.58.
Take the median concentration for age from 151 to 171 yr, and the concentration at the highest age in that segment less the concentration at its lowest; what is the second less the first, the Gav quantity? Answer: -8.8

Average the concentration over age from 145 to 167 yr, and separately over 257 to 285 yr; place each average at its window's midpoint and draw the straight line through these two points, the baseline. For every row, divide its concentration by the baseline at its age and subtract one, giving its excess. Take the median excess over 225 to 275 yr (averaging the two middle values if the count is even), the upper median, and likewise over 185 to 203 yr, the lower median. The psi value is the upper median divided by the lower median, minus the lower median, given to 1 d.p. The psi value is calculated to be 2.8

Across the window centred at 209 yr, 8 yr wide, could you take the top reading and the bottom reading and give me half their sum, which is 8.4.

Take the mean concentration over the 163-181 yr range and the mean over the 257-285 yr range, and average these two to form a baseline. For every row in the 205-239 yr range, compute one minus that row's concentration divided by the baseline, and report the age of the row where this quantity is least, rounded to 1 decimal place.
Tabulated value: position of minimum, 230.0 yr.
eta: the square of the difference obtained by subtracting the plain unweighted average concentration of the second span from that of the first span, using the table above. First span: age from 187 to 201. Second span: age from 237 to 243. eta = 0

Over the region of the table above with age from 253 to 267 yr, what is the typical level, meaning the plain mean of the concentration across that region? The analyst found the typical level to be 8.1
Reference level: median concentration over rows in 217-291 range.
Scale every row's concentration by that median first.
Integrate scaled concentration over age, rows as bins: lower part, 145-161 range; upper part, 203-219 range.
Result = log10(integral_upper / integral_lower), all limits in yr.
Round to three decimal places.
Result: -0.014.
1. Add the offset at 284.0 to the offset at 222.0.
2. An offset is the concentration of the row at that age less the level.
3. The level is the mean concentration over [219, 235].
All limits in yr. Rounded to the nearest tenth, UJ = -1.6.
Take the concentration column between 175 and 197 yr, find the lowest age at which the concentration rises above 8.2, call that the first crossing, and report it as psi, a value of 176.0 yr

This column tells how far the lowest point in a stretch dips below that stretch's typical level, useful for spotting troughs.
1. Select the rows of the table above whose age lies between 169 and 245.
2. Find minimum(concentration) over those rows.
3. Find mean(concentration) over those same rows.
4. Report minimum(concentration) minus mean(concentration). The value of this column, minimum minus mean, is -1.14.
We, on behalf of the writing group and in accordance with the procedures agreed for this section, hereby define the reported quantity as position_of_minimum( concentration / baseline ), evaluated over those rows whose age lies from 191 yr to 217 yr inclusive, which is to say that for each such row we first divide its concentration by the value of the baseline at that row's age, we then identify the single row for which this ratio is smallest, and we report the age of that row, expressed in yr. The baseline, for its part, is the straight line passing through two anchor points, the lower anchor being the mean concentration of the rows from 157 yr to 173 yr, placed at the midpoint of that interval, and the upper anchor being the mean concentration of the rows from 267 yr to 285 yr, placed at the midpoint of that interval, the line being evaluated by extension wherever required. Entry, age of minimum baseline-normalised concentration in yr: 192.0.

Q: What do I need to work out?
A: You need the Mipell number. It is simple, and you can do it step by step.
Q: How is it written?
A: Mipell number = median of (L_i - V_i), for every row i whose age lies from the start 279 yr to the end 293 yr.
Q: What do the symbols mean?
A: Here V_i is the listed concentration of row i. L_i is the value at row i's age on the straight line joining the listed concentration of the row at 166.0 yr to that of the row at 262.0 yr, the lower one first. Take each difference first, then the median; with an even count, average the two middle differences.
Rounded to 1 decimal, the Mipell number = 1.8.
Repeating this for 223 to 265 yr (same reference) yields 0.4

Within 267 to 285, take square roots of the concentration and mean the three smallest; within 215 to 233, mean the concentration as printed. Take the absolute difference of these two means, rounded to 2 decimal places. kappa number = 5.81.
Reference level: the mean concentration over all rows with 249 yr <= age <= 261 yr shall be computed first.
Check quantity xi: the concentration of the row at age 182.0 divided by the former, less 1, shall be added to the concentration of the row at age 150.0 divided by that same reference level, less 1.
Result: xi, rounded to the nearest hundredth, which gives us 0.24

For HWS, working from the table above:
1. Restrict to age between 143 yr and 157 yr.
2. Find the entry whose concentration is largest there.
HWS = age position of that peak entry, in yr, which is 148.0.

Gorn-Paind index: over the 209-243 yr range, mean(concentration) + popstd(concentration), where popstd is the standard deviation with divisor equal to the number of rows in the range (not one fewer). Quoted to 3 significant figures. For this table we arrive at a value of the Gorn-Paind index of 8.80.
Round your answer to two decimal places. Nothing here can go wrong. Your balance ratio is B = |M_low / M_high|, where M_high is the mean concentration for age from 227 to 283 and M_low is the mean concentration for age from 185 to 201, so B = 1.06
